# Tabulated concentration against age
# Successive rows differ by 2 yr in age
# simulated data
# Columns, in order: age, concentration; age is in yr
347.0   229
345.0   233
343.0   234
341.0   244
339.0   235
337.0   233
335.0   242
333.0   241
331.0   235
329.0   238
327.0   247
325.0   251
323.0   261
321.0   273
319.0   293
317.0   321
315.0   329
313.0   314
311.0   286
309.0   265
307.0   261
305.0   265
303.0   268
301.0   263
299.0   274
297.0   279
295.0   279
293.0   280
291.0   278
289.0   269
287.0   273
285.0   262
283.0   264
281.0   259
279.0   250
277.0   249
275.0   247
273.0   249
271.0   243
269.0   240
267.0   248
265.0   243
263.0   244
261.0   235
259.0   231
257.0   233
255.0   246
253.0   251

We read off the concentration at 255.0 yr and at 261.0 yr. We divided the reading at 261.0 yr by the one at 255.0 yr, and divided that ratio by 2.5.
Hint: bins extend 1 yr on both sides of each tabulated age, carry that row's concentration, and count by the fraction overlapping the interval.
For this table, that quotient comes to 0.382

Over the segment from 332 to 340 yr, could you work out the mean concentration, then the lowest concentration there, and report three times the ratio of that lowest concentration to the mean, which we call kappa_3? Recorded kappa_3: 2.94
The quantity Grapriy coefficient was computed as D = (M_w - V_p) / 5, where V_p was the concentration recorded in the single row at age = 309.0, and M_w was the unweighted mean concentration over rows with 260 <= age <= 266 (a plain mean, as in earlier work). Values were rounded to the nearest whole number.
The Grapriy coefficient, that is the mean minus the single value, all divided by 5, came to -5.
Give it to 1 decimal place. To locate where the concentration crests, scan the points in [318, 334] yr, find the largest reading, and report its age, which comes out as 319.0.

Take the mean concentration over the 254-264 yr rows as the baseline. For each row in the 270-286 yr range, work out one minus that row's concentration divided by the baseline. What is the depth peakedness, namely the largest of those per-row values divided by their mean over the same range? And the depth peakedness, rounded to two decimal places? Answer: 0.34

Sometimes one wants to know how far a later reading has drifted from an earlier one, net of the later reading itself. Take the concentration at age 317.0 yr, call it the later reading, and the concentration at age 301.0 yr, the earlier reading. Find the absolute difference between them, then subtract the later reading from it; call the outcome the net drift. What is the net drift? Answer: -263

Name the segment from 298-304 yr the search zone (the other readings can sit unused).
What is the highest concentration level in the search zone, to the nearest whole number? 274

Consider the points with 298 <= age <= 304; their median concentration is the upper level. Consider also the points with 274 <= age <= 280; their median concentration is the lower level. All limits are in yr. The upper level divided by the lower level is 1.08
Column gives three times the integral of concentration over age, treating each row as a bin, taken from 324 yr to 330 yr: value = 4416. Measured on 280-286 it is 4710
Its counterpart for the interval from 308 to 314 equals 5190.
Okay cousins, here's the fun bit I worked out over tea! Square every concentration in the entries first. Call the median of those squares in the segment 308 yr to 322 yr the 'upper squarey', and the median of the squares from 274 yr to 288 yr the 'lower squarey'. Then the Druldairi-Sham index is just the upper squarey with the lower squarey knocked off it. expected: 18768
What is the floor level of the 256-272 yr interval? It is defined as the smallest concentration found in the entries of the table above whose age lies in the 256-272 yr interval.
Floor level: 231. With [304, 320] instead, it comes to 261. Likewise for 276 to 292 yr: 249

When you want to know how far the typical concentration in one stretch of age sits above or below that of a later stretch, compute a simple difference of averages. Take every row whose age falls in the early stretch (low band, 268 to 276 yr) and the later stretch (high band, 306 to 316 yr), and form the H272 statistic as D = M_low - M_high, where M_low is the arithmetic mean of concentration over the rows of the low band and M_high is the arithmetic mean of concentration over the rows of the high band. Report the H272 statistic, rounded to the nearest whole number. -46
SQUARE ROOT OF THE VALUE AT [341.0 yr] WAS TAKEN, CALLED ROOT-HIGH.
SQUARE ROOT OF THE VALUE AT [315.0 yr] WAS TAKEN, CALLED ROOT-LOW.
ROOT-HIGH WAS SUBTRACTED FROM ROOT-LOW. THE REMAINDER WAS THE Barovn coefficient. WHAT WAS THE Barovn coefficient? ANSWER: 2.5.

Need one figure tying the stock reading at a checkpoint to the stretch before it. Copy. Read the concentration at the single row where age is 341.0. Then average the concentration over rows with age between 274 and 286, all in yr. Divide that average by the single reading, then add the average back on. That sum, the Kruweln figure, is 256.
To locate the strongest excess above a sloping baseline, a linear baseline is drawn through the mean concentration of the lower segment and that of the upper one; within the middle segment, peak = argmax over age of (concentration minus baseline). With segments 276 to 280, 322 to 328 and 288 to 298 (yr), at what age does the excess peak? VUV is 293.0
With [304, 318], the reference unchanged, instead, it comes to 315.0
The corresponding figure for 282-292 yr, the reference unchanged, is 291.0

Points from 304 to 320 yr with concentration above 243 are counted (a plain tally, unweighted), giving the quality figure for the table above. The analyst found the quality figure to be 8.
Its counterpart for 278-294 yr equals 8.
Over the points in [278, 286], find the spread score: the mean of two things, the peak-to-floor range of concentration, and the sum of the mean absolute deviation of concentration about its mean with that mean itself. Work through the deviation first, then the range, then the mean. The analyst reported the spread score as 139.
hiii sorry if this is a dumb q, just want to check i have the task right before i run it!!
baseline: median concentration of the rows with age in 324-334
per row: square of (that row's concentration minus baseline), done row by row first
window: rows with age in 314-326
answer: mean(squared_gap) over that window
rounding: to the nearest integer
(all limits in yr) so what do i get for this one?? 3062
